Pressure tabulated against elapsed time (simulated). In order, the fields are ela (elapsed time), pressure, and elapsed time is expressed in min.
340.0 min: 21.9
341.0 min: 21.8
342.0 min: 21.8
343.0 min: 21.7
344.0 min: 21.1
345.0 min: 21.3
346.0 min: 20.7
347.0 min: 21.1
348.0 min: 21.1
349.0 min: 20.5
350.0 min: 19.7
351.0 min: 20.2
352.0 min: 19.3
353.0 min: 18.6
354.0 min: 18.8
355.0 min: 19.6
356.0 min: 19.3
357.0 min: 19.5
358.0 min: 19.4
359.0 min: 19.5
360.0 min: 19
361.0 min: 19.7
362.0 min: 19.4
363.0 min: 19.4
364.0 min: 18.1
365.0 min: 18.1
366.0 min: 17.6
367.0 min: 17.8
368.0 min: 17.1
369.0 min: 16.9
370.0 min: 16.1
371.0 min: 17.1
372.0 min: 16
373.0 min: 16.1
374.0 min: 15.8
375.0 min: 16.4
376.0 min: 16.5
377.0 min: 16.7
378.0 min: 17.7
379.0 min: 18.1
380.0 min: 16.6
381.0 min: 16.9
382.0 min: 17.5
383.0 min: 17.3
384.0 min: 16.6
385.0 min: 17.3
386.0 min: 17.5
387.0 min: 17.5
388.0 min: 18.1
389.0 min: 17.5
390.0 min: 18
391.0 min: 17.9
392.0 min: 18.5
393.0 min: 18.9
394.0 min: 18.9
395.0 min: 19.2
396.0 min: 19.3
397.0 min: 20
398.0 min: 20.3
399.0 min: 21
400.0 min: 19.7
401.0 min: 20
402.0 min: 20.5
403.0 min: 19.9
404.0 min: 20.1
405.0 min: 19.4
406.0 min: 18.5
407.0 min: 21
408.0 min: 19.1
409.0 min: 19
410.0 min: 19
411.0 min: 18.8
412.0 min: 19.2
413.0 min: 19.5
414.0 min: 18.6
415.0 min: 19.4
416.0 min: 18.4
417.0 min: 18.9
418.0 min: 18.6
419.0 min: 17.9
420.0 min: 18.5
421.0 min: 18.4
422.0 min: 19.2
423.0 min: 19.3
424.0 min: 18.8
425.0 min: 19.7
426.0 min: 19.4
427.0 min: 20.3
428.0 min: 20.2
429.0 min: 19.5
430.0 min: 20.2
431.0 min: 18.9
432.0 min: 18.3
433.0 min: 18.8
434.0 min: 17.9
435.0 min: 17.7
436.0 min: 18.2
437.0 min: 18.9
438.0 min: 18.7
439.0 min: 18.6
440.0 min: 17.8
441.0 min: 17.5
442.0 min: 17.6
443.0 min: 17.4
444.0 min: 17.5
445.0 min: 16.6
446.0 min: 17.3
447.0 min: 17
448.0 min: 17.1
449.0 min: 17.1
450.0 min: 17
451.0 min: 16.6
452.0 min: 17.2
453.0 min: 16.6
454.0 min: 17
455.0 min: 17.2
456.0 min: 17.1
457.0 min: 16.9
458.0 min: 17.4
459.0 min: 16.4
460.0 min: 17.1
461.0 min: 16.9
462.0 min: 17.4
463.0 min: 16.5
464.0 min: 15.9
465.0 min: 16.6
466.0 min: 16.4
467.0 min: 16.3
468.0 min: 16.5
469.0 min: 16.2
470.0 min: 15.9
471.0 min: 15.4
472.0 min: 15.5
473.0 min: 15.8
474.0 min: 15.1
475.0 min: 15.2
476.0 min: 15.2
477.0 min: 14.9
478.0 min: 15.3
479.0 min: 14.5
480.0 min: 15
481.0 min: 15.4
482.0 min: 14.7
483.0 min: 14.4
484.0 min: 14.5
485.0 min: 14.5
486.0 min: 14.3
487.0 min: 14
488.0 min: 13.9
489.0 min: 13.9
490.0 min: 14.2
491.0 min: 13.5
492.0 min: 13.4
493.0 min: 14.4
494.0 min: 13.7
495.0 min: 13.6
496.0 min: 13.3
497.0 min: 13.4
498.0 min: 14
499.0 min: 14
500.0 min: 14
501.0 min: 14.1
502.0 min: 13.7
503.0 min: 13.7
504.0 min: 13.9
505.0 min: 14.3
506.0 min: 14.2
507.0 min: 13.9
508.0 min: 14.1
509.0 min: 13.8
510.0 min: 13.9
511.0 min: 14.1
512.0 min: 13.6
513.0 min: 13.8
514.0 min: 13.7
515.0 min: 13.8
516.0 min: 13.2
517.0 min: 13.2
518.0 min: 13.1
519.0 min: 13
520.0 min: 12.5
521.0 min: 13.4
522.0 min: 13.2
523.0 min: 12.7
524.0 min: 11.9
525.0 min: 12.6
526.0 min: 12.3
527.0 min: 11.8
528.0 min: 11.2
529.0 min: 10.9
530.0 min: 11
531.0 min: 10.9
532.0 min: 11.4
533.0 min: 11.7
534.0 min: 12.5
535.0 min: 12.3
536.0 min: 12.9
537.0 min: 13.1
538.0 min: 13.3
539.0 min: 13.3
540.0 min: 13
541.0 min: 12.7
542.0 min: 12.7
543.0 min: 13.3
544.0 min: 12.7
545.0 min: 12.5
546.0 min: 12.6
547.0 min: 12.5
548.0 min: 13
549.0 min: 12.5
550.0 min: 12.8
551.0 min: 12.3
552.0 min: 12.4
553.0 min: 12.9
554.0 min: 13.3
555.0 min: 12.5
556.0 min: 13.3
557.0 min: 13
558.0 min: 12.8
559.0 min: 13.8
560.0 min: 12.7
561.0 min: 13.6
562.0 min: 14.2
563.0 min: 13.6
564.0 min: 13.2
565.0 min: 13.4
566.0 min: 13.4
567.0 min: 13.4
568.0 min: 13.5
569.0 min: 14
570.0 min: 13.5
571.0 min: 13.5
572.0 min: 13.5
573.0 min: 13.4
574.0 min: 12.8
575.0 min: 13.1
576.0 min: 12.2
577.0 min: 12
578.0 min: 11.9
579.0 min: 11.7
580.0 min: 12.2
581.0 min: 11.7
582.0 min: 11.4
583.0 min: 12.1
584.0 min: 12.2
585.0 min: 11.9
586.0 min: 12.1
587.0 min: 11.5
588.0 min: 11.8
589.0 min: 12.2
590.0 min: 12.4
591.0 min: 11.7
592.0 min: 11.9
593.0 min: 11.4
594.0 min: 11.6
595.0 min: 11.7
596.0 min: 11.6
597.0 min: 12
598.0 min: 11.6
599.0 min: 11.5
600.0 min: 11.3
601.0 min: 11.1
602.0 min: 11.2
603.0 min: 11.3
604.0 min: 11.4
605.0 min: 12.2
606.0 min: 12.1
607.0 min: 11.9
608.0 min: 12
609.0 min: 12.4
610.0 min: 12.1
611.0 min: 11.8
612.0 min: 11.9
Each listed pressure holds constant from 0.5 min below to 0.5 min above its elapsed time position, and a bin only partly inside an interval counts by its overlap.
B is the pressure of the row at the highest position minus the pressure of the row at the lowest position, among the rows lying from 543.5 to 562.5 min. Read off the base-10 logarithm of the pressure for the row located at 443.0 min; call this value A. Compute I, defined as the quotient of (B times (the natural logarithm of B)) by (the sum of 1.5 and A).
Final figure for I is 0.2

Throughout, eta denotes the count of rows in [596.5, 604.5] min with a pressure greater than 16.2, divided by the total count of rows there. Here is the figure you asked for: 0.00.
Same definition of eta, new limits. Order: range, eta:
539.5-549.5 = 0.00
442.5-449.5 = 1.00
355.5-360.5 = 1.00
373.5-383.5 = 0.90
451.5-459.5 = 1.00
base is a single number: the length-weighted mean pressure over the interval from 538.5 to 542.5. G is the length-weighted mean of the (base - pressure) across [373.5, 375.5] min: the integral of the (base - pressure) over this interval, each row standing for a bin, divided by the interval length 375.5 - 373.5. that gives -3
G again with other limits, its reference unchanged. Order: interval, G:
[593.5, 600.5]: 1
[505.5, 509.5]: -1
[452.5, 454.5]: -4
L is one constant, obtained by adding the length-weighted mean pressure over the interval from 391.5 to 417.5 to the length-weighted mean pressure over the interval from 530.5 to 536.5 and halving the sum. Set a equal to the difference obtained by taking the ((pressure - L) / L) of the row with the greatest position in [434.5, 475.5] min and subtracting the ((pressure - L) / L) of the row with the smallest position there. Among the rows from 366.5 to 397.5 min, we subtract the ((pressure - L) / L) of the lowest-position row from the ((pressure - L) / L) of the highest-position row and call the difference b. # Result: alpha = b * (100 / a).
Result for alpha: -88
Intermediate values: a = -0.16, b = 0.14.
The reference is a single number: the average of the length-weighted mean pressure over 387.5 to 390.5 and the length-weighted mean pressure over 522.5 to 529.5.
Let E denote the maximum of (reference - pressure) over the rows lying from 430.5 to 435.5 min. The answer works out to -3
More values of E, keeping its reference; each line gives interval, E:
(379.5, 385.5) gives -2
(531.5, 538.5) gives 3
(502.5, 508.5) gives 1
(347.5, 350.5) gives -5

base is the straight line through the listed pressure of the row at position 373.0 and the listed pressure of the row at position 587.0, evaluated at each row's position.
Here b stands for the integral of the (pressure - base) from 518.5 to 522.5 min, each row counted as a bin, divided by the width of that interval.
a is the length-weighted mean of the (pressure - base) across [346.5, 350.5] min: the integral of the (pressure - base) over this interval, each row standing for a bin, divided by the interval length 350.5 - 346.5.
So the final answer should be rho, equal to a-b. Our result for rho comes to 3.9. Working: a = 4.0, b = 0.1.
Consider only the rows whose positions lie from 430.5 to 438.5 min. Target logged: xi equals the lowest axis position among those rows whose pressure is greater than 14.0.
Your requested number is 431.0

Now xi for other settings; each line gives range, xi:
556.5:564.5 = 562.0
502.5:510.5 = 505.0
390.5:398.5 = 391.0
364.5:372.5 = 365.0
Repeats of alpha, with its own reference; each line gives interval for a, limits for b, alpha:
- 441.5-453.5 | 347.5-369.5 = 420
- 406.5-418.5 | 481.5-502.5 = 42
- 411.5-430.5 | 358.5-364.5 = -140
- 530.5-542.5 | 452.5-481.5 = -67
